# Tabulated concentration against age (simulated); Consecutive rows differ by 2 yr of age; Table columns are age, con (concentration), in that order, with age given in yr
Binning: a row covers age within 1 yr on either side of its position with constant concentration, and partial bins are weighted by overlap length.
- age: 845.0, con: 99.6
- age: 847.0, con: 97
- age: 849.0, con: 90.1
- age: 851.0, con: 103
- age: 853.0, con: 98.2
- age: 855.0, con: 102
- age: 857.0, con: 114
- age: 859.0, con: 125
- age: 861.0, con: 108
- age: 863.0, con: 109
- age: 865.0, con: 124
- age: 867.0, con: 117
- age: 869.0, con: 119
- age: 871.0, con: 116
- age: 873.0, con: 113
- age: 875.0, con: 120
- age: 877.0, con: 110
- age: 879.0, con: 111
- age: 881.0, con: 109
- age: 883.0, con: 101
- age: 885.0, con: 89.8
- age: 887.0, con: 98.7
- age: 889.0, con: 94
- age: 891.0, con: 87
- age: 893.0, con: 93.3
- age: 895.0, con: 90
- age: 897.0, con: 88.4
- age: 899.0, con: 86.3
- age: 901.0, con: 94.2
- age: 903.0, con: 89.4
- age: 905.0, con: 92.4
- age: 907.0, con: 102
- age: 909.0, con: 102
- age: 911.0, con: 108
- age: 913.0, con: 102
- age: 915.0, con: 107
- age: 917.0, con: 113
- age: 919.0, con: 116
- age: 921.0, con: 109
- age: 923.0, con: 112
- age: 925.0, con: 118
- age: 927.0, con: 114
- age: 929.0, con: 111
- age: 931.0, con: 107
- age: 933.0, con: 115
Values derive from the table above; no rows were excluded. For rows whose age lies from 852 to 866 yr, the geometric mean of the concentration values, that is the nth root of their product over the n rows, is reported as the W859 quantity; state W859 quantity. 111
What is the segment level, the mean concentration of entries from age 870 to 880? 114.0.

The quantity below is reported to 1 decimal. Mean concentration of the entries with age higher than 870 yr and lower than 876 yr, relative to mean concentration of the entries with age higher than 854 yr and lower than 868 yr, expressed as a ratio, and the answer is 1.0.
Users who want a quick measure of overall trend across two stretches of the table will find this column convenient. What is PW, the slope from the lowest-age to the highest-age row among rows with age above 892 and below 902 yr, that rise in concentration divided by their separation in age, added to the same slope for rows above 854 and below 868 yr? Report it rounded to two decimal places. 1.36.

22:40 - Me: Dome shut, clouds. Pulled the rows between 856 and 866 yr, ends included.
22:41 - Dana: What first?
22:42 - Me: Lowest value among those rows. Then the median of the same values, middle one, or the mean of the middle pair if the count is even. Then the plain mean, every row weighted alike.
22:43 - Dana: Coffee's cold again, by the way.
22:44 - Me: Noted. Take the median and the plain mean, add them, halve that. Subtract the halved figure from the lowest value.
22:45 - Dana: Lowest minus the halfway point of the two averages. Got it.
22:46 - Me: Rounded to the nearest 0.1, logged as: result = -7.0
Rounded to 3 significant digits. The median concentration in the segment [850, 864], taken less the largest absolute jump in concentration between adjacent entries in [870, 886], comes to 96.8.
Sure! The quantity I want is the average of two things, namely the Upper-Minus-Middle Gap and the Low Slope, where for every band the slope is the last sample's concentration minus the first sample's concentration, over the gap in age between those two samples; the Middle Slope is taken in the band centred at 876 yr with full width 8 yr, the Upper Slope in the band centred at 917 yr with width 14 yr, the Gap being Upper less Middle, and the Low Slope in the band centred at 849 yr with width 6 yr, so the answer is 1.1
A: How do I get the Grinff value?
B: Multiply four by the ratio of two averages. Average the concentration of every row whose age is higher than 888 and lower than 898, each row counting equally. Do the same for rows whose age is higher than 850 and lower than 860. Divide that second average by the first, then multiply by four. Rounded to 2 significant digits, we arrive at 4.8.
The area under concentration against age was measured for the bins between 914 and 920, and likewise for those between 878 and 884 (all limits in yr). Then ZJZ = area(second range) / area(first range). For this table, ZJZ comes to 0.96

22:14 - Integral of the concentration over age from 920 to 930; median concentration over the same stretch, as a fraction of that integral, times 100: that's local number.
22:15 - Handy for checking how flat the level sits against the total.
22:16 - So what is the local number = 9.93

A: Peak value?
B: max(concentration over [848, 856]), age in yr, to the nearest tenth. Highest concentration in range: 103.0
